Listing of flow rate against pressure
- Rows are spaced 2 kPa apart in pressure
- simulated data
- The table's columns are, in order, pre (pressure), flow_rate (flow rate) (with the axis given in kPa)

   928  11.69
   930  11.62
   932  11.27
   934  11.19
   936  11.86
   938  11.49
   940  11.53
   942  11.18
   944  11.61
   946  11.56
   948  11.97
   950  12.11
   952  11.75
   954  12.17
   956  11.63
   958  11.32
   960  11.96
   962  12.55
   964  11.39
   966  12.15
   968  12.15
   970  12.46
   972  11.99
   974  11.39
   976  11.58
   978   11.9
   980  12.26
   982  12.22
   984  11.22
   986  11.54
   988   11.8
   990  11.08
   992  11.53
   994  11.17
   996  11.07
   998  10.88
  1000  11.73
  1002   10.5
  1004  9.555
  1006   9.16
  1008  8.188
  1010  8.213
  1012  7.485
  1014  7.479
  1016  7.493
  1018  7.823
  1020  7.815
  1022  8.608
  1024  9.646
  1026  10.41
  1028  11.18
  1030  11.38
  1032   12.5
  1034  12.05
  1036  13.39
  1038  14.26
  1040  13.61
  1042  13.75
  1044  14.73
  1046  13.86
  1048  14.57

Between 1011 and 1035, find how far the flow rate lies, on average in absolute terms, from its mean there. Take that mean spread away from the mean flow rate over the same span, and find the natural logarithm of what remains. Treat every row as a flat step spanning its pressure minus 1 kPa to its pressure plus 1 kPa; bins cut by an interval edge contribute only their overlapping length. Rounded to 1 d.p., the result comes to 2.1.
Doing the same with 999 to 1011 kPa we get 2.1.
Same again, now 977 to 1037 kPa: 2.2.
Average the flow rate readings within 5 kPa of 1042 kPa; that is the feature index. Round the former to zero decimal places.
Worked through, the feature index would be 14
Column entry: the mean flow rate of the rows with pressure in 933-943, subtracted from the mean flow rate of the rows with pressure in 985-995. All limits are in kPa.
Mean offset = 0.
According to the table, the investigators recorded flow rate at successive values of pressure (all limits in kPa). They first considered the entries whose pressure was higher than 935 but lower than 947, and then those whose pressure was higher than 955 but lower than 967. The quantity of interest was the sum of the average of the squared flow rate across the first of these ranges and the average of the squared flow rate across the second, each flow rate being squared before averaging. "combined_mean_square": 273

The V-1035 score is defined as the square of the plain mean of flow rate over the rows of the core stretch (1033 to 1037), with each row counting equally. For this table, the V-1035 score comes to 162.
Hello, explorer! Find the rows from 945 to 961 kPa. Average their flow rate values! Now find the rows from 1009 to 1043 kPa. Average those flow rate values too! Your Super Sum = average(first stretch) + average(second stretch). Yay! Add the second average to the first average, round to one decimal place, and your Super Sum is 22.2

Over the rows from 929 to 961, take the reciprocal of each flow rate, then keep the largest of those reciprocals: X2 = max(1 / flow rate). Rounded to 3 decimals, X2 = 0.089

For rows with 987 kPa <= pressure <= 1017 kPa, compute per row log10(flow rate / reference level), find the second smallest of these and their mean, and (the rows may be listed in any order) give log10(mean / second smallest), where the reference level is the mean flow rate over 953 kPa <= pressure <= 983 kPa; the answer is -0.3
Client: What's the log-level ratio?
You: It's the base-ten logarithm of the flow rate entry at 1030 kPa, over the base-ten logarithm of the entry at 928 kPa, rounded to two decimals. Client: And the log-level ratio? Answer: 0.99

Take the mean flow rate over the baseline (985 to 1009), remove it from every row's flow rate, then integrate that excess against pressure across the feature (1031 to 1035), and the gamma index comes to 6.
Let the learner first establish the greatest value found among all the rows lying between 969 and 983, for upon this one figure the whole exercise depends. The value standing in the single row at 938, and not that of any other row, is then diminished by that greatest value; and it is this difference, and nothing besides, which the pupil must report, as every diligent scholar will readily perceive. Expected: -0.97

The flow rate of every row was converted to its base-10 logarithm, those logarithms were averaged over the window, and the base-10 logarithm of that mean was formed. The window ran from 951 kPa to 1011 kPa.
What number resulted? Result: 0.021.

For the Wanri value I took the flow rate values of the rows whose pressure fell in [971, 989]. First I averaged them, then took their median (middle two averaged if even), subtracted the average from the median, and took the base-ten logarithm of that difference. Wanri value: -1.5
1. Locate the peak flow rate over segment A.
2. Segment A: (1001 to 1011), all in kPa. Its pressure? 1002 kPa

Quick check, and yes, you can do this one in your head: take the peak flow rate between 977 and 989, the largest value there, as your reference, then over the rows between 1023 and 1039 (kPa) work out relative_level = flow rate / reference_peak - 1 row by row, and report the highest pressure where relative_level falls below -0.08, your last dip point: 1028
